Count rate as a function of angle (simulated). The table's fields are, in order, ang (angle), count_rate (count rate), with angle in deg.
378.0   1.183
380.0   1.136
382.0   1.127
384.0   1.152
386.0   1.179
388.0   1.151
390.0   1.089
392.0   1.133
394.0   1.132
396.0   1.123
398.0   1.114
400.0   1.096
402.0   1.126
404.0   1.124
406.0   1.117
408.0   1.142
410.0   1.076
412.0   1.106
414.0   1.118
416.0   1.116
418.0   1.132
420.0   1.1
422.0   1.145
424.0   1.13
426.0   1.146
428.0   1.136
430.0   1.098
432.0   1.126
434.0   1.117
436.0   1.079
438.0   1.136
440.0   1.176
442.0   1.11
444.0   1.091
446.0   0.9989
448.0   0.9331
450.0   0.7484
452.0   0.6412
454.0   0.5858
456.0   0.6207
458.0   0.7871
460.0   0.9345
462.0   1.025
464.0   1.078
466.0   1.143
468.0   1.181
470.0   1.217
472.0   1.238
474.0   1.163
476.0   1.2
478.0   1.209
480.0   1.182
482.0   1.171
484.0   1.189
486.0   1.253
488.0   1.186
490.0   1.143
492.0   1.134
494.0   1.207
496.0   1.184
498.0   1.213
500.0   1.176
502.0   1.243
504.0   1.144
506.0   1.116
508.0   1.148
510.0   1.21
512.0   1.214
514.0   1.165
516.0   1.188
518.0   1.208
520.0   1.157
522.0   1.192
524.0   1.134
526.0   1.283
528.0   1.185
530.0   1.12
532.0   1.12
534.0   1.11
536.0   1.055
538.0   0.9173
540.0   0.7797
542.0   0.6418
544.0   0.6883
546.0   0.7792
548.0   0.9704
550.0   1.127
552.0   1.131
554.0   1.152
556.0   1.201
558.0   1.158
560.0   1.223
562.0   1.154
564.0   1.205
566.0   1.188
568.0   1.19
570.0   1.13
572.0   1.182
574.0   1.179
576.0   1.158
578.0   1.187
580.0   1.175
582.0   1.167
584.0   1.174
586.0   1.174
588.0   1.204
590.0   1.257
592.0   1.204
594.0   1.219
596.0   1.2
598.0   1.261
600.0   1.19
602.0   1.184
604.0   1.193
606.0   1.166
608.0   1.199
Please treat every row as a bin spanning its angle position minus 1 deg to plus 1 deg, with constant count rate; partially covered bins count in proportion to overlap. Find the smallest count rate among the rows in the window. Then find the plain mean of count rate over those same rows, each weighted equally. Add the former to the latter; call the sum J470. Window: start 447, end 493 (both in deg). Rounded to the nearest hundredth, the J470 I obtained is 1.63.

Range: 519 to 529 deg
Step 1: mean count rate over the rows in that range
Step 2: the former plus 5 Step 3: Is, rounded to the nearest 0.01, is 6.19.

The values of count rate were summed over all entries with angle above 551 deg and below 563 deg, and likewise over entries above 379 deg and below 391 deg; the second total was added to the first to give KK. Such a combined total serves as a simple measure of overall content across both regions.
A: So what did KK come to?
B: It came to 13.9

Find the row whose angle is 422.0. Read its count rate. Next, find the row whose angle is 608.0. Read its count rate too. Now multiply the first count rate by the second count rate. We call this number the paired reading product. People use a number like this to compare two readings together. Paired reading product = 1.37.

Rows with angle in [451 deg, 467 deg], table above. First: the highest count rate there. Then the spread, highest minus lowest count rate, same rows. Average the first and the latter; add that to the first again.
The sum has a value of 1.99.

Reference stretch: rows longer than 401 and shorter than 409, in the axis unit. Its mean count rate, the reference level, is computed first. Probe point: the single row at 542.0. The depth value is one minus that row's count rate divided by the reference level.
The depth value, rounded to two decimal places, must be 0.43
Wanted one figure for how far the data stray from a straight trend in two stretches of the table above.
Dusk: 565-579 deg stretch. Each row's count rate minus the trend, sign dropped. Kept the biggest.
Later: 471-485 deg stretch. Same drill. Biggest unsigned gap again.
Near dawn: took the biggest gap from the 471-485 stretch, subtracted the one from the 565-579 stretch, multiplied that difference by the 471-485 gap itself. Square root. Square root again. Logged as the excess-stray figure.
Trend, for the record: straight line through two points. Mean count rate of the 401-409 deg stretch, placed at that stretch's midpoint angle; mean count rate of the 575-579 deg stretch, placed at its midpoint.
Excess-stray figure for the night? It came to 0.26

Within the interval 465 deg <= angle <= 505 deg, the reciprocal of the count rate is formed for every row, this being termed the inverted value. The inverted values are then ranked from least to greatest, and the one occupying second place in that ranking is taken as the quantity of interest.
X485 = 0.805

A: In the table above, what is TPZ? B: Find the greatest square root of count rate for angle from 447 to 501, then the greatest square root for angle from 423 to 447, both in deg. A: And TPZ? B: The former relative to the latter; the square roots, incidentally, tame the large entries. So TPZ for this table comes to 1.03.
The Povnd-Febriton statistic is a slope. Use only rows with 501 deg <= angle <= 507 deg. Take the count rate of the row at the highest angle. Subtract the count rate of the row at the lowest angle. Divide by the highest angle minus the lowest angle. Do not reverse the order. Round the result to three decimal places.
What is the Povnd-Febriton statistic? -0.032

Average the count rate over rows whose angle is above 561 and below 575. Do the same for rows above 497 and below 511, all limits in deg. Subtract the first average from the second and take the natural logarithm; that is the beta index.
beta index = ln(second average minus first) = -5.8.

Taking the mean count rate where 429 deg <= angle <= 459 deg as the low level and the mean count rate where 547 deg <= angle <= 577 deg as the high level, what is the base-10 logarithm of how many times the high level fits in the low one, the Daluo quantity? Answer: -0.09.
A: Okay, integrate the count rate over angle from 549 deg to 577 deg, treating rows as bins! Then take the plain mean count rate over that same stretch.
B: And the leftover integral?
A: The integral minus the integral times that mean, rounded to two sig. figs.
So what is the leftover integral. -5.6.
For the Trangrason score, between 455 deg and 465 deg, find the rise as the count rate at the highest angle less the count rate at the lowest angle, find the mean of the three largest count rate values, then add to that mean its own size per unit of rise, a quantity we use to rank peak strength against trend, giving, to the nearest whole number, 3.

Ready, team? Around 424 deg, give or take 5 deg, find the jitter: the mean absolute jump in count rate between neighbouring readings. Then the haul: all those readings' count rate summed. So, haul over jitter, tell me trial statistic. 263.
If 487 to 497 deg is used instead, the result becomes 158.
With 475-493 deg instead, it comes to 344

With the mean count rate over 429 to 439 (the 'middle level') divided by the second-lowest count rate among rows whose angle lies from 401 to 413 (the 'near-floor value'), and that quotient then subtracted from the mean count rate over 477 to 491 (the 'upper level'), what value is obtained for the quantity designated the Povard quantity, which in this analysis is 0.19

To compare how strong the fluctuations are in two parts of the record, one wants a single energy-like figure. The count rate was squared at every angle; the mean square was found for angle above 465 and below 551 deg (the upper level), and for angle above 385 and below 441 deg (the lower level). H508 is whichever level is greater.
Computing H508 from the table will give 1.28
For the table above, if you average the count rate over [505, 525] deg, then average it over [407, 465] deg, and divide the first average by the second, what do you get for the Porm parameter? 1.15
